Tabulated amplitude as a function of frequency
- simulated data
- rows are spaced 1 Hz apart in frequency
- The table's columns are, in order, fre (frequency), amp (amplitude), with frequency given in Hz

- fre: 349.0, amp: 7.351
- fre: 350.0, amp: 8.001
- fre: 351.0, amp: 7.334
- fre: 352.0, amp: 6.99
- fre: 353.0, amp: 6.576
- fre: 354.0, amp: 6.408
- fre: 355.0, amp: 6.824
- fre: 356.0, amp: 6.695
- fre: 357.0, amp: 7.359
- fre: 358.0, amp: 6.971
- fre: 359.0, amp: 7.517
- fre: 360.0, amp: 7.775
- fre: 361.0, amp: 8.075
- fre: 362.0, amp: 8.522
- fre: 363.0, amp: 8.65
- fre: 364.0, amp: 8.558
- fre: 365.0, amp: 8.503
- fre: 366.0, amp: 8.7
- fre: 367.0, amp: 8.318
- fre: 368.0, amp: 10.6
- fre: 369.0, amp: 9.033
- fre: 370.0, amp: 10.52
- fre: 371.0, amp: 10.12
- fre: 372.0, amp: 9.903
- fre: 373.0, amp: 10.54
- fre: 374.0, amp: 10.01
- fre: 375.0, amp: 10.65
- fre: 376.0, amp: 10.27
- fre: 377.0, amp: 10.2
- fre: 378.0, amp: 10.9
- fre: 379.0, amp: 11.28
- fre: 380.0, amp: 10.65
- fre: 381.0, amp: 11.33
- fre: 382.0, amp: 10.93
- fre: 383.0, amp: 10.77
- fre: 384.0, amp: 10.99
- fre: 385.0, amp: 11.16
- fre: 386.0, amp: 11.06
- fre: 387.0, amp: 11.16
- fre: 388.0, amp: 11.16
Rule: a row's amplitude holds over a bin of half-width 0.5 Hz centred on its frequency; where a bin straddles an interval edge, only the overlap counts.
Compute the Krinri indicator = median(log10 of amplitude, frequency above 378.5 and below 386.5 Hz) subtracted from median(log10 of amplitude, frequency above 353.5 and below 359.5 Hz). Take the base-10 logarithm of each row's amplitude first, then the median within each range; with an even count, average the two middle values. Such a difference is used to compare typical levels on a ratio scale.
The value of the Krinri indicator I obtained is -0.20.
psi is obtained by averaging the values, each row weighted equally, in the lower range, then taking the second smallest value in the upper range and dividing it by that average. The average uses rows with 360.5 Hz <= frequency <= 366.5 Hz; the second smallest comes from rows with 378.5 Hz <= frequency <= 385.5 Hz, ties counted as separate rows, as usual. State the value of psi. 1.27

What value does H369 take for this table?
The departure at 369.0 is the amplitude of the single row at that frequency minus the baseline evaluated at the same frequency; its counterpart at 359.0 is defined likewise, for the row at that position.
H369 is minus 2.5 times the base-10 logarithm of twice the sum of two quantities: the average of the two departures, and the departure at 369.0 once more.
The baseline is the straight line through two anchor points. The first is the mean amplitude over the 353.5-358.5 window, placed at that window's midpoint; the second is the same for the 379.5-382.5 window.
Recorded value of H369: 1.3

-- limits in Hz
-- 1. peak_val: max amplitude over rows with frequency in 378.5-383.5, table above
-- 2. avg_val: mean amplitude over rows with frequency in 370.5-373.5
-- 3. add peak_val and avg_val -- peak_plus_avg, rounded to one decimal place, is 21.5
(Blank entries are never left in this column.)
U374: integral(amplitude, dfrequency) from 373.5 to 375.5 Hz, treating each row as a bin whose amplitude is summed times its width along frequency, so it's 21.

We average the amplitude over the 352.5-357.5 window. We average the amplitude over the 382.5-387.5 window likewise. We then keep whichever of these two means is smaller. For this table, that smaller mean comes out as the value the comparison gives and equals 6.8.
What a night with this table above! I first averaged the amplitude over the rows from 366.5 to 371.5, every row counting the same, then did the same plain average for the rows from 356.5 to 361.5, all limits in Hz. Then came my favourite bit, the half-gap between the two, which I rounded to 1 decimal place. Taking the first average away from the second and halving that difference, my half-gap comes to -1.1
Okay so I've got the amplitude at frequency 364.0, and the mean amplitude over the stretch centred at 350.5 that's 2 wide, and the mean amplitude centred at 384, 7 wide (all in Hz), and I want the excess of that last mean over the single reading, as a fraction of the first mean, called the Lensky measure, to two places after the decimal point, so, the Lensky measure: 0.33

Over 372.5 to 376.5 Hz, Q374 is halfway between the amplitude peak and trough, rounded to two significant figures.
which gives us 10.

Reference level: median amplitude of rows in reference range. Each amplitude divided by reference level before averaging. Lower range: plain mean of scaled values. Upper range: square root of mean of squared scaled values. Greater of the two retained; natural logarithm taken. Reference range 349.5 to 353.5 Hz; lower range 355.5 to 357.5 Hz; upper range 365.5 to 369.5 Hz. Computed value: 0.25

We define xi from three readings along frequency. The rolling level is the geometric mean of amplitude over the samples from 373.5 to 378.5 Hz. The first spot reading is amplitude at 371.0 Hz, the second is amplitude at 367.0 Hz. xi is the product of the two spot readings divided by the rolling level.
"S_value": 8.09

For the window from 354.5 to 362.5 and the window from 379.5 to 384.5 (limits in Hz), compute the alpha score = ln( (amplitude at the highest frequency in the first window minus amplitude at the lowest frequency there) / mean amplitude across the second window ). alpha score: -1.9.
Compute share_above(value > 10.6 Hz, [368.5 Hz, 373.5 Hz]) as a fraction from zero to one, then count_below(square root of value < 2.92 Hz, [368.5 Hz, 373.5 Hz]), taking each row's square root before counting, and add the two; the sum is 0.0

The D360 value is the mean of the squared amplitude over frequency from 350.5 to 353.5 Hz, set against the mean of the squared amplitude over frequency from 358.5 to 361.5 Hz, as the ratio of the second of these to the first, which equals 1.25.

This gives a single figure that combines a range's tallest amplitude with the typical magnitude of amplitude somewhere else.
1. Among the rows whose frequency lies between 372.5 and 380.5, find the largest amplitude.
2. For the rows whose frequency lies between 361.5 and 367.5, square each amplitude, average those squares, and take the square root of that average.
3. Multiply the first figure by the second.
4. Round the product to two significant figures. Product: 96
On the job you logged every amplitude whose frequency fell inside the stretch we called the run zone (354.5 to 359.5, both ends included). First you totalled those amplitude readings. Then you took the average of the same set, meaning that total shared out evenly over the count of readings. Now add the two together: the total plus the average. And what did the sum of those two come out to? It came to 42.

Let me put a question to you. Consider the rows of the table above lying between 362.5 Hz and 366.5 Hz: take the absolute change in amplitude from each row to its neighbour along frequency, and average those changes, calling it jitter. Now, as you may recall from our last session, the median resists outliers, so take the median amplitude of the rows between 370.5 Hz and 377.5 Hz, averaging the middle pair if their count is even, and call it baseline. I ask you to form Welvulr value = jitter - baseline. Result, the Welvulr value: -10.09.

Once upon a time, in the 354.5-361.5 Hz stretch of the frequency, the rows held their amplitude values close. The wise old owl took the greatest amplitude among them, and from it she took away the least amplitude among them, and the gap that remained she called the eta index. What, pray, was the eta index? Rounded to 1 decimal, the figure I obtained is 1.4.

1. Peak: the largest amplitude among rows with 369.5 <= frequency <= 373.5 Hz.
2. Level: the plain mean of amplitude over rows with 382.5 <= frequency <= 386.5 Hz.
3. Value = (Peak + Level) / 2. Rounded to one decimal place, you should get 10.8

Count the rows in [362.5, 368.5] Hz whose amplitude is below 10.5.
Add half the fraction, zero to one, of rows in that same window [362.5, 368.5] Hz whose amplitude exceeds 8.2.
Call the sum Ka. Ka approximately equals 5.5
